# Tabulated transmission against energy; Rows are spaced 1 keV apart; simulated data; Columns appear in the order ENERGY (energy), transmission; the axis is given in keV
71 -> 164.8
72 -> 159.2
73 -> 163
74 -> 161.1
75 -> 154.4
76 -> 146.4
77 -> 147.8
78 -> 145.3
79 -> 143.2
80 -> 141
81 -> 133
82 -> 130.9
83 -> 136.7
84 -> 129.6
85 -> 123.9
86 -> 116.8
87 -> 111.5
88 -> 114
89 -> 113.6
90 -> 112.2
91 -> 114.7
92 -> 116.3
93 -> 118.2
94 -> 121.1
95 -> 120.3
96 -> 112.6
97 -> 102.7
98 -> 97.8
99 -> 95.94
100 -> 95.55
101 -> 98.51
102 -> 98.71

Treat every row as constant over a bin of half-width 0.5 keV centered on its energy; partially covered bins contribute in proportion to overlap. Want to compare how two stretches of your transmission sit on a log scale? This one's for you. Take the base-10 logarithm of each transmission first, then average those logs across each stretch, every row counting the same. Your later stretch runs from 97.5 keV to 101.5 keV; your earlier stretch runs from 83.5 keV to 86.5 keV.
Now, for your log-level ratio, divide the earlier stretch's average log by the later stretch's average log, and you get 1.05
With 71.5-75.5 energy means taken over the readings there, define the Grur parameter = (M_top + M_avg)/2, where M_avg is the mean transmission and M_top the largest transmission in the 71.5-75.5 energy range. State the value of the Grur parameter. 161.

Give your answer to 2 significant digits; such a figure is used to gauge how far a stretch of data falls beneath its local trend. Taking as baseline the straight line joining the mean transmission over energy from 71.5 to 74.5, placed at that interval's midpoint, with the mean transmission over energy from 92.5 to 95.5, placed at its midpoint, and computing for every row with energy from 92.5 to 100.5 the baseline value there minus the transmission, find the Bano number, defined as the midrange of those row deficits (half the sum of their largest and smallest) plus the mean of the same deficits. 13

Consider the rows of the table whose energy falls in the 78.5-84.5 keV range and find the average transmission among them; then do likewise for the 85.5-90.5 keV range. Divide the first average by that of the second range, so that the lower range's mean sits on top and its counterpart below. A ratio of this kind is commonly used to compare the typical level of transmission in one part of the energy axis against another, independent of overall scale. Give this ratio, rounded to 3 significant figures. 1.19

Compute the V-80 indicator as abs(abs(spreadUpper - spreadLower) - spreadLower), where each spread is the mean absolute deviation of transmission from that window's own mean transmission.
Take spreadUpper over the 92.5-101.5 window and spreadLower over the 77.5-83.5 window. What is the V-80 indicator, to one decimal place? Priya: 0.2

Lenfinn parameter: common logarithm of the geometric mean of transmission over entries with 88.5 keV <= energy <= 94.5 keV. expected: 2.06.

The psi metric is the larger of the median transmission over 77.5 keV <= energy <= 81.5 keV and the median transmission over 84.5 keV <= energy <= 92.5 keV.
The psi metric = 142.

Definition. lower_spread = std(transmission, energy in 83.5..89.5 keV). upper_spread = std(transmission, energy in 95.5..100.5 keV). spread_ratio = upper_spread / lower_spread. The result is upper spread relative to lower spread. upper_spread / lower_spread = 1.0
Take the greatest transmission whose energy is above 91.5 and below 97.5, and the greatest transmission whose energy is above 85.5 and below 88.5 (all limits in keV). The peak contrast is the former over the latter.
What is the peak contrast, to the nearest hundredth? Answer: 1.04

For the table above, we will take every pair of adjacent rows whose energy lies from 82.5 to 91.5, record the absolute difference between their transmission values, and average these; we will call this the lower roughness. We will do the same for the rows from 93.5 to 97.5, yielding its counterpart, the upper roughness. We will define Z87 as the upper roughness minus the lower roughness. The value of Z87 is 2.1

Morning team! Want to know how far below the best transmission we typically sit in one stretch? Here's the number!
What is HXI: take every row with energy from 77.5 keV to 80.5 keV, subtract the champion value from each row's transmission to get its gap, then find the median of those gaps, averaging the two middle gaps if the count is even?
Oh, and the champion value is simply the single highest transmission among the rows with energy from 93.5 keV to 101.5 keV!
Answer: 22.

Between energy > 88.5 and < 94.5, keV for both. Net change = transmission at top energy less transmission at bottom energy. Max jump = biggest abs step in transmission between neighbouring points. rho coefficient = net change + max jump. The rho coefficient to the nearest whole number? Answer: 10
